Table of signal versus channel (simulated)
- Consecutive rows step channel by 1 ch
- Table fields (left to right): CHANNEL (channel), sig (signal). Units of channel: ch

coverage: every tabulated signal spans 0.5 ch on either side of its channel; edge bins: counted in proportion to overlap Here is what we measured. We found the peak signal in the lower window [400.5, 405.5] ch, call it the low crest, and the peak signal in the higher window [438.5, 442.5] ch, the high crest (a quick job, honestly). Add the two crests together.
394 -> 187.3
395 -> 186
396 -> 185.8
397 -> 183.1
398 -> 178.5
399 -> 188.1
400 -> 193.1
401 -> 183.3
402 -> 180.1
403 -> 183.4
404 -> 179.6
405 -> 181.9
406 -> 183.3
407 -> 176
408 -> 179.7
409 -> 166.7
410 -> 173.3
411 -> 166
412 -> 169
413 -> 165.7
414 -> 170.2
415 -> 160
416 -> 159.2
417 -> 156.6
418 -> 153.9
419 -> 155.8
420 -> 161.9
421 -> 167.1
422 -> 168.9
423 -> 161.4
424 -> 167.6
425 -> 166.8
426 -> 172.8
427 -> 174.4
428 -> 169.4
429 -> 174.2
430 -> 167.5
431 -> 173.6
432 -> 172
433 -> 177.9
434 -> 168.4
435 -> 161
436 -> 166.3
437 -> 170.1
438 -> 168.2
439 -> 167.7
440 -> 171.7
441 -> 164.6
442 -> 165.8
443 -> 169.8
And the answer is 355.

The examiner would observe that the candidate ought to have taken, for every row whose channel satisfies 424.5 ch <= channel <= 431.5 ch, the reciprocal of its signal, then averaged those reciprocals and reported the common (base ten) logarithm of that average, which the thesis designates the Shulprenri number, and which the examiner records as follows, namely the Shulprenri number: -2.23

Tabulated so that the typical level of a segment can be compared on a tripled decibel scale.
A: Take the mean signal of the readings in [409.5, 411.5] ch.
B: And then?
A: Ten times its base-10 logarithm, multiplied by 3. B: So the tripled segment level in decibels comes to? 66.9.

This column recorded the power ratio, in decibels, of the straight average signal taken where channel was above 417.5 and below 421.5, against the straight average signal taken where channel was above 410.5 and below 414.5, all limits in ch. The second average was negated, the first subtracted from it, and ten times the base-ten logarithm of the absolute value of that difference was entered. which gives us 25.15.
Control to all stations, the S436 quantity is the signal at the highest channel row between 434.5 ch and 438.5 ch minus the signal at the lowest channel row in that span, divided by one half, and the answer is 14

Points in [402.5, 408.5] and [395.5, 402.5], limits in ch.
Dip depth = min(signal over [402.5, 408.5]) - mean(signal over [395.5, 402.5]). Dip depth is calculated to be -8.6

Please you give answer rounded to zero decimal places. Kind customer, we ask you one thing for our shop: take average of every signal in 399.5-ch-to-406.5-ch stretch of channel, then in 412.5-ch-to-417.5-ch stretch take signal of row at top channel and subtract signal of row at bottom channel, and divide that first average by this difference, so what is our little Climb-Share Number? -20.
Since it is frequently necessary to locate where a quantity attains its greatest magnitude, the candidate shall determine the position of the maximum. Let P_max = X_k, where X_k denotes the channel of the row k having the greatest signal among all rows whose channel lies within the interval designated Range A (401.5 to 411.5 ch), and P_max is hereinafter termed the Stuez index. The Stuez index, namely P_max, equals 403 ch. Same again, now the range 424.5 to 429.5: 427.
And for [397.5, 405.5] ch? 400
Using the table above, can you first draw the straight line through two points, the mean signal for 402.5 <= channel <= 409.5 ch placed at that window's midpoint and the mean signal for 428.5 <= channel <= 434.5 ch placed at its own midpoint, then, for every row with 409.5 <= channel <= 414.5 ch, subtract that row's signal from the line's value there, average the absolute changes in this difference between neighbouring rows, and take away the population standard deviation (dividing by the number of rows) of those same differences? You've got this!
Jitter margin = 1.8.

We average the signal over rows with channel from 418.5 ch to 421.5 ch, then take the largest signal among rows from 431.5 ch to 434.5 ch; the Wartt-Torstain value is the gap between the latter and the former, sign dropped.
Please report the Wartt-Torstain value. 16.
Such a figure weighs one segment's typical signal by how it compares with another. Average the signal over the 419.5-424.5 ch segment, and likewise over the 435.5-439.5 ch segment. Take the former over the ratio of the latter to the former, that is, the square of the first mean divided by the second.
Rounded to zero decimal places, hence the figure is 163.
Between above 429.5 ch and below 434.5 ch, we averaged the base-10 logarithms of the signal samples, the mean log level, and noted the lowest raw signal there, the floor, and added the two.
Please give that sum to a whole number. 170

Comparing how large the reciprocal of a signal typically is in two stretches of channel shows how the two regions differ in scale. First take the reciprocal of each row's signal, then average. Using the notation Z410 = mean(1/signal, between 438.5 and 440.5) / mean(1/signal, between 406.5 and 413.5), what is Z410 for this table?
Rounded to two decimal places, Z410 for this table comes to 1.01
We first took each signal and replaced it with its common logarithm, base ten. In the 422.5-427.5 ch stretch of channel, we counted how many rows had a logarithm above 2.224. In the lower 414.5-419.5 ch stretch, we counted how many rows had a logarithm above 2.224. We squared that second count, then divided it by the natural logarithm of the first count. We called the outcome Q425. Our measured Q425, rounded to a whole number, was 0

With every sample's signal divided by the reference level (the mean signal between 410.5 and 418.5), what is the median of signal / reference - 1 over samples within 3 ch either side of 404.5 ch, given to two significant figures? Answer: 0.11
